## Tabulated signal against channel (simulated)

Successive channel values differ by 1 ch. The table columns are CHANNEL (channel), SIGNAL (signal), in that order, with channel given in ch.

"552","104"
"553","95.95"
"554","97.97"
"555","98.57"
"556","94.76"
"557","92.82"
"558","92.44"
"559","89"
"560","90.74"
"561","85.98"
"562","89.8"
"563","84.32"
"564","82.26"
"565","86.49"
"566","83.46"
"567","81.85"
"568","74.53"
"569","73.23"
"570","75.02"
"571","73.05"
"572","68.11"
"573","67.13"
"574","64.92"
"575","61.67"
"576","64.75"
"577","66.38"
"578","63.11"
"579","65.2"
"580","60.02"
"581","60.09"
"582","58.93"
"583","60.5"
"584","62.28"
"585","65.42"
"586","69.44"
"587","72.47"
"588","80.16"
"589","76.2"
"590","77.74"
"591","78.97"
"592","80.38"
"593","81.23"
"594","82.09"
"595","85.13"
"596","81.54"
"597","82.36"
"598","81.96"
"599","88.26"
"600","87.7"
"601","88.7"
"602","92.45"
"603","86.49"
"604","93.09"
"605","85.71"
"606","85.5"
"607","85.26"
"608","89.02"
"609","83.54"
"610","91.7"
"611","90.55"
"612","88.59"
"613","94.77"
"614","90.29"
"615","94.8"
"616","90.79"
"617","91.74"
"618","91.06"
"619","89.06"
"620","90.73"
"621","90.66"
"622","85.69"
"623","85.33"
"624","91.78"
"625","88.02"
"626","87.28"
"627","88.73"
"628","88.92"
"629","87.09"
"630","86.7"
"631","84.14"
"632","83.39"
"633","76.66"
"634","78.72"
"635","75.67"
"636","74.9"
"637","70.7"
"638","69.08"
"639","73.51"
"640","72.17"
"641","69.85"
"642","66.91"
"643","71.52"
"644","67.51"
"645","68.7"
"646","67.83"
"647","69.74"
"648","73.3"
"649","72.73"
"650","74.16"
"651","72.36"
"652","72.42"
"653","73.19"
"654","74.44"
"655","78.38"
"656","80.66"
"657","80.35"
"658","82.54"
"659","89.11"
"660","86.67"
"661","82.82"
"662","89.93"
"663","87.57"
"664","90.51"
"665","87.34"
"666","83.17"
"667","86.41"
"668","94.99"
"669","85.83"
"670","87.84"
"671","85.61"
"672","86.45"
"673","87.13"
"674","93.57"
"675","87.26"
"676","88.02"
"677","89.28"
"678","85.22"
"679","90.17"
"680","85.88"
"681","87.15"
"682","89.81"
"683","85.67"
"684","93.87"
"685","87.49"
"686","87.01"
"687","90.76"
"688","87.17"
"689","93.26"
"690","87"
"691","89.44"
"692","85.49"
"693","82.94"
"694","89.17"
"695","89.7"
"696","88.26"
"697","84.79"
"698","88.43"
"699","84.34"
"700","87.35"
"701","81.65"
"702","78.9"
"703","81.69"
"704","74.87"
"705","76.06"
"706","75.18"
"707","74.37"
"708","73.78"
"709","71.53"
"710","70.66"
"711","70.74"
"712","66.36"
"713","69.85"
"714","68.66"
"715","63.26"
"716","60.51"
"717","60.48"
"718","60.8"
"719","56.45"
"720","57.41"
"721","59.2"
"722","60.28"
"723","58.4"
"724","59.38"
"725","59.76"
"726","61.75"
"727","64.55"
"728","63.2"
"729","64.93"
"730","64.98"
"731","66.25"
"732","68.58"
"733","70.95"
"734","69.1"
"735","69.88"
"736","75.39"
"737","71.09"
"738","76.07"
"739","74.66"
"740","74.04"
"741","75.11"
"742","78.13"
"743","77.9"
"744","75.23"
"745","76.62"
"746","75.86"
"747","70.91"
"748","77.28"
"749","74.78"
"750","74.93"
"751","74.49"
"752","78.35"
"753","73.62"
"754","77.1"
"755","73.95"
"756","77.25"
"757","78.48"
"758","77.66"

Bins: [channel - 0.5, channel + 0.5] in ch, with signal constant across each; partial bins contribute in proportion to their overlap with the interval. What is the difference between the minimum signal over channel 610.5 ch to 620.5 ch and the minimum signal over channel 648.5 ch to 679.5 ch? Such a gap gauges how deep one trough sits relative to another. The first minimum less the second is 16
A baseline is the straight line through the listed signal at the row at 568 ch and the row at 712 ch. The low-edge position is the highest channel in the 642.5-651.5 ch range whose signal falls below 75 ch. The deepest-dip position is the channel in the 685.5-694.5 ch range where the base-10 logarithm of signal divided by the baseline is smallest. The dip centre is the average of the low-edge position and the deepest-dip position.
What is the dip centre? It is 672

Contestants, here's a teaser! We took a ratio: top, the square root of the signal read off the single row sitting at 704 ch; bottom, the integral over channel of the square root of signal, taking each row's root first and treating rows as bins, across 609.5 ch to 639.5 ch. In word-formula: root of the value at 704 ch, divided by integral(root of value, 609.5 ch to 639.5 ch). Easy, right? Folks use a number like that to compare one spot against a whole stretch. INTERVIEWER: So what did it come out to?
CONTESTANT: 0.031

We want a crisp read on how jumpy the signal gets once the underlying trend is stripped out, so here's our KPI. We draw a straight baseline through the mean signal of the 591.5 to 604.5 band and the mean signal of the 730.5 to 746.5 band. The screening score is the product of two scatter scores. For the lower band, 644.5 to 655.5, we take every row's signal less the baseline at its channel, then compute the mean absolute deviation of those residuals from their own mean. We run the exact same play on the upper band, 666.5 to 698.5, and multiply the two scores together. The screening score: 5.3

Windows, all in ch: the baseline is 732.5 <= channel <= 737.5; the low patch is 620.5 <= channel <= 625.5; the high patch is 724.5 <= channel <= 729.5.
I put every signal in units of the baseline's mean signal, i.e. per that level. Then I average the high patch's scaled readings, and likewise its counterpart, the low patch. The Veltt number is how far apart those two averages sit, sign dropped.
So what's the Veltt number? 0.36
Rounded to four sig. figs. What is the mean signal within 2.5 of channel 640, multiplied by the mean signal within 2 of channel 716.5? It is 4307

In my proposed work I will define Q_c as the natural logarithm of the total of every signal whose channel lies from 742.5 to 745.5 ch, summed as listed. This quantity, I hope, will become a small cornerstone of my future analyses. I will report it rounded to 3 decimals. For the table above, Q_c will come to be 5.437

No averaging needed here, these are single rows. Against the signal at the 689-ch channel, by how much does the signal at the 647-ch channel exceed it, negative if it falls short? -24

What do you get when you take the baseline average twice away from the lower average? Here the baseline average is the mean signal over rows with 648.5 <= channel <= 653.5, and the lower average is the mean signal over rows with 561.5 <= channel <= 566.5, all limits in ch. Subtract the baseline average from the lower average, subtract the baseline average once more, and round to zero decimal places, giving -61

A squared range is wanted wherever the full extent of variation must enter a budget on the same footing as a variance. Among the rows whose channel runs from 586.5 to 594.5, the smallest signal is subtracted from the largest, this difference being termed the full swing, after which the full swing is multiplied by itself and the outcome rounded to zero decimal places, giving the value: 93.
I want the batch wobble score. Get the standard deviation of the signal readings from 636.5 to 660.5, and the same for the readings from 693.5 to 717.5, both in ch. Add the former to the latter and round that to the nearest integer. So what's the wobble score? 15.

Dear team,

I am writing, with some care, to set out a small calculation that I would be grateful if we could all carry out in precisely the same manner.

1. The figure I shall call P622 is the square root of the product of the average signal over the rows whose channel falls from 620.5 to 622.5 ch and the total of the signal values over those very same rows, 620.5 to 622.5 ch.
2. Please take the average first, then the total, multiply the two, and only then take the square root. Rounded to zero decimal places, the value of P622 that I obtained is 125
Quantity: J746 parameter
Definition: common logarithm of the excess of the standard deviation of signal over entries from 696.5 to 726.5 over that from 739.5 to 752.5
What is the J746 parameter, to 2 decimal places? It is 0.89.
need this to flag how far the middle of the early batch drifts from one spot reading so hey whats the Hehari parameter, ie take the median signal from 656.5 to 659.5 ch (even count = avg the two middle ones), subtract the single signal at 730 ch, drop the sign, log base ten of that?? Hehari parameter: 1.24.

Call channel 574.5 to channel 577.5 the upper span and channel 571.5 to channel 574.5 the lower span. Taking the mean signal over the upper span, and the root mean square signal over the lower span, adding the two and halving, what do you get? 66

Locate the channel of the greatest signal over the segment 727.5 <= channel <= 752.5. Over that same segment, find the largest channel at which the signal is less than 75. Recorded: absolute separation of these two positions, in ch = 1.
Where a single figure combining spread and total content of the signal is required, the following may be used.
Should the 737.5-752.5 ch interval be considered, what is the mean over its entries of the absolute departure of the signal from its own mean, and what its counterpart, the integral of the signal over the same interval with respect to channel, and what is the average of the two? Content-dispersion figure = 568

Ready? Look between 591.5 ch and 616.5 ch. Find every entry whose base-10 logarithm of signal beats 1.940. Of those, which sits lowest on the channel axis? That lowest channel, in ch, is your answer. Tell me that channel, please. 599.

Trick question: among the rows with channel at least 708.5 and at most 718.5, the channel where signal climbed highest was 709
